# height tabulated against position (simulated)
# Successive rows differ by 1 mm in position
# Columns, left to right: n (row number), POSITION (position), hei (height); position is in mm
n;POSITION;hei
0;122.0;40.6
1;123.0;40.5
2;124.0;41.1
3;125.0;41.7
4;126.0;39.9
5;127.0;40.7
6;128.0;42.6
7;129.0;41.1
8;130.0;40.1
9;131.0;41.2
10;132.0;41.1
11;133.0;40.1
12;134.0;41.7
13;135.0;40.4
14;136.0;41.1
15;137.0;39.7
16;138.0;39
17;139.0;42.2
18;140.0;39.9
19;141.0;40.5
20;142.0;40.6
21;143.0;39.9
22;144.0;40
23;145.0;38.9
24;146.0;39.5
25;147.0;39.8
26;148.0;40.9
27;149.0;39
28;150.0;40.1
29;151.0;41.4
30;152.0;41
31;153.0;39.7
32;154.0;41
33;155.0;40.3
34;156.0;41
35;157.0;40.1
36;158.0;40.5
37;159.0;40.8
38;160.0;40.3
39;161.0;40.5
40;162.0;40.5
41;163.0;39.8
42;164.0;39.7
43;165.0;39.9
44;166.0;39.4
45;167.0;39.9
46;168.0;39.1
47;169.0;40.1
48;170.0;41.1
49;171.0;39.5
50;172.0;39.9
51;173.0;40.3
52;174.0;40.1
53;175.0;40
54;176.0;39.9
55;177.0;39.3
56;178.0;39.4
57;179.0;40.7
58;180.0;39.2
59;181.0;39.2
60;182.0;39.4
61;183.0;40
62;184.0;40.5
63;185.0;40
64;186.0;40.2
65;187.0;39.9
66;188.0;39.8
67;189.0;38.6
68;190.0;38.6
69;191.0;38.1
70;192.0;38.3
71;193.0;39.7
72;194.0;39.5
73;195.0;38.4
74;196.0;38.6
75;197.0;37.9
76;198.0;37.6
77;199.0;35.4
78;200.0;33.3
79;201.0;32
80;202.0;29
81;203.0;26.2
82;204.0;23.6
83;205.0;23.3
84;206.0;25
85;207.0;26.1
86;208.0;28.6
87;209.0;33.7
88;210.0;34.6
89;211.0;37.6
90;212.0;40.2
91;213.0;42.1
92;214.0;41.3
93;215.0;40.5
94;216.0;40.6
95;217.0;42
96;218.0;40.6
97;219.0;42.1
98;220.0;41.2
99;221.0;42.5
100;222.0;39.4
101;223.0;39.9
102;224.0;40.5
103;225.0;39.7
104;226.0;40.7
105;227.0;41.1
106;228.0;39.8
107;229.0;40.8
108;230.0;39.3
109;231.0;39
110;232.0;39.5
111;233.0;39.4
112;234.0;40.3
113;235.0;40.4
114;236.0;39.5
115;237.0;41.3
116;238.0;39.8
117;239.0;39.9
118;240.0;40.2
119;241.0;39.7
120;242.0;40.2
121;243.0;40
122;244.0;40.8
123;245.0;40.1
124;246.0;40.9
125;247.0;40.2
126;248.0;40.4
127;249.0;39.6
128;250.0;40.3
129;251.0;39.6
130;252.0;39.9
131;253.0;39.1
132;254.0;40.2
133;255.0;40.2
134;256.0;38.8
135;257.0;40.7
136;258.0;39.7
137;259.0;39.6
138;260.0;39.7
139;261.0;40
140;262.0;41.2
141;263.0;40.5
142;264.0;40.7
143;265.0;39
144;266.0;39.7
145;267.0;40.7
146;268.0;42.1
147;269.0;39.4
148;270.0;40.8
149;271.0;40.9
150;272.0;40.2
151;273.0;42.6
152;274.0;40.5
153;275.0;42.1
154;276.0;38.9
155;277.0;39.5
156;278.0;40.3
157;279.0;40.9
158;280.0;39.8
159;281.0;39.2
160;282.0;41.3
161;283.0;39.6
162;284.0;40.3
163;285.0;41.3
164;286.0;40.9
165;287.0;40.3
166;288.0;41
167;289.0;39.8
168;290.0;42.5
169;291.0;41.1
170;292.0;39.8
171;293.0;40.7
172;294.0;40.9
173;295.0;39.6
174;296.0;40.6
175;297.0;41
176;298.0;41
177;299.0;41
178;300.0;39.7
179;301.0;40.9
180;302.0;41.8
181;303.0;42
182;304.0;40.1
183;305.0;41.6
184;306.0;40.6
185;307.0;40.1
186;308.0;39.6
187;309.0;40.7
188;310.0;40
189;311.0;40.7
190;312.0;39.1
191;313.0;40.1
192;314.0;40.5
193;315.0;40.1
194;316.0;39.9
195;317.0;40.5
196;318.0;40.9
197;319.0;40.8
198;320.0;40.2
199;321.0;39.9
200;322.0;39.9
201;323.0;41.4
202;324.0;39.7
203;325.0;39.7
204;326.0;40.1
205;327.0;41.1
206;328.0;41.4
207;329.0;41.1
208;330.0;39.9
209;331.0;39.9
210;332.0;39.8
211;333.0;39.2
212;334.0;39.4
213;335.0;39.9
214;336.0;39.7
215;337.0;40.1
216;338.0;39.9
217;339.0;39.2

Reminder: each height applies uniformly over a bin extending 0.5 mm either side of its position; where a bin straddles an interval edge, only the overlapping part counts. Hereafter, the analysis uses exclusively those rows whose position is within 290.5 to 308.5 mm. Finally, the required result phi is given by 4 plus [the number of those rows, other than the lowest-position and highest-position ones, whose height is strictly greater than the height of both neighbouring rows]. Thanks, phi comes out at 7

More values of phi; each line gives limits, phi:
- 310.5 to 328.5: 7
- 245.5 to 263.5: 9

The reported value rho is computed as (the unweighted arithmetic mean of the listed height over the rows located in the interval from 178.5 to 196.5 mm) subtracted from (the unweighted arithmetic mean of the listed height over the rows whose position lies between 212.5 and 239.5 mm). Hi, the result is 1.1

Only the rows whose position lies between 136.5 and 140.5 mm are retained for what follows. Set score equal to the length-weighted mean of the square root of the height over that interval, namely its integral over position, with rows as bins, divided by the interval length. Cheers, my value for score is 6.34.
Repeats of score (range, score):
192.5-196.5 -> 6.25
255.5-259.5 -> 6.30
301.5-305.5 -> 6.43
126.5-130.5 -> 6.41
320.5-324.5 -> 6.34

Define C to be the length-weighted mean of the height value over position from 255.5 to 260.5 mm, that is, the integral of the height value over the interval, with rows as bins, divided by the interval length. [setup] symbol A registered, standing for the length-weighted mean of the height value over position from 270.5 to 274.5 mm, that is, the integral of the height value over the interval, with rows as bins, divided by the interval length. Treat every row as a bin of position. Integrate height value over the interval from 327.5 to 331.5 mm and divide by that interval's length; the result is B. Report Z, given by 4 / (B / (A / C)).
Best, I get 0.102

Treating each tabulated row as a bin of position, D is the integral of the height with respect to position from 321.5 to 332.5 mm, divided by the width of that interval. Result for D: 40.4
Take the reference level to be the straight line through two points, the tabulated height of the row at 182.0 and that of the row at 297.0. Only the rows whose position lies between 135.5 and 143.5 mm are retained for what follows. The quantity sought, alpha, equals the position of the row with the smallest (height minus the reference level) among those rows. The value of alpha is 138.0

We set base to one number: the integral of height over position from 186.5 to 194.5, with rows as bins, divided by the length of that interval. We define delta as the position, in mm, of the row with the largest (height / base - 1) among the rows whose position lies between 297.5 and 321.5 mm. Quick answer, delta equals 303.0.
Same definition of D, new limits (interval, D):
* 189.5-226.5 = 36.4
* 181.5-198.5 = 39.1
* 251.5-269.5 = 40.1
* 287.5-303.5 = 40.8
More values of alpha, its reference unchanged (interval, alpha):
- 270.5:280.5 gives 276.0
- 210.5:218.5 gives 211.0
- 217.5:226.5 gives 222.0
